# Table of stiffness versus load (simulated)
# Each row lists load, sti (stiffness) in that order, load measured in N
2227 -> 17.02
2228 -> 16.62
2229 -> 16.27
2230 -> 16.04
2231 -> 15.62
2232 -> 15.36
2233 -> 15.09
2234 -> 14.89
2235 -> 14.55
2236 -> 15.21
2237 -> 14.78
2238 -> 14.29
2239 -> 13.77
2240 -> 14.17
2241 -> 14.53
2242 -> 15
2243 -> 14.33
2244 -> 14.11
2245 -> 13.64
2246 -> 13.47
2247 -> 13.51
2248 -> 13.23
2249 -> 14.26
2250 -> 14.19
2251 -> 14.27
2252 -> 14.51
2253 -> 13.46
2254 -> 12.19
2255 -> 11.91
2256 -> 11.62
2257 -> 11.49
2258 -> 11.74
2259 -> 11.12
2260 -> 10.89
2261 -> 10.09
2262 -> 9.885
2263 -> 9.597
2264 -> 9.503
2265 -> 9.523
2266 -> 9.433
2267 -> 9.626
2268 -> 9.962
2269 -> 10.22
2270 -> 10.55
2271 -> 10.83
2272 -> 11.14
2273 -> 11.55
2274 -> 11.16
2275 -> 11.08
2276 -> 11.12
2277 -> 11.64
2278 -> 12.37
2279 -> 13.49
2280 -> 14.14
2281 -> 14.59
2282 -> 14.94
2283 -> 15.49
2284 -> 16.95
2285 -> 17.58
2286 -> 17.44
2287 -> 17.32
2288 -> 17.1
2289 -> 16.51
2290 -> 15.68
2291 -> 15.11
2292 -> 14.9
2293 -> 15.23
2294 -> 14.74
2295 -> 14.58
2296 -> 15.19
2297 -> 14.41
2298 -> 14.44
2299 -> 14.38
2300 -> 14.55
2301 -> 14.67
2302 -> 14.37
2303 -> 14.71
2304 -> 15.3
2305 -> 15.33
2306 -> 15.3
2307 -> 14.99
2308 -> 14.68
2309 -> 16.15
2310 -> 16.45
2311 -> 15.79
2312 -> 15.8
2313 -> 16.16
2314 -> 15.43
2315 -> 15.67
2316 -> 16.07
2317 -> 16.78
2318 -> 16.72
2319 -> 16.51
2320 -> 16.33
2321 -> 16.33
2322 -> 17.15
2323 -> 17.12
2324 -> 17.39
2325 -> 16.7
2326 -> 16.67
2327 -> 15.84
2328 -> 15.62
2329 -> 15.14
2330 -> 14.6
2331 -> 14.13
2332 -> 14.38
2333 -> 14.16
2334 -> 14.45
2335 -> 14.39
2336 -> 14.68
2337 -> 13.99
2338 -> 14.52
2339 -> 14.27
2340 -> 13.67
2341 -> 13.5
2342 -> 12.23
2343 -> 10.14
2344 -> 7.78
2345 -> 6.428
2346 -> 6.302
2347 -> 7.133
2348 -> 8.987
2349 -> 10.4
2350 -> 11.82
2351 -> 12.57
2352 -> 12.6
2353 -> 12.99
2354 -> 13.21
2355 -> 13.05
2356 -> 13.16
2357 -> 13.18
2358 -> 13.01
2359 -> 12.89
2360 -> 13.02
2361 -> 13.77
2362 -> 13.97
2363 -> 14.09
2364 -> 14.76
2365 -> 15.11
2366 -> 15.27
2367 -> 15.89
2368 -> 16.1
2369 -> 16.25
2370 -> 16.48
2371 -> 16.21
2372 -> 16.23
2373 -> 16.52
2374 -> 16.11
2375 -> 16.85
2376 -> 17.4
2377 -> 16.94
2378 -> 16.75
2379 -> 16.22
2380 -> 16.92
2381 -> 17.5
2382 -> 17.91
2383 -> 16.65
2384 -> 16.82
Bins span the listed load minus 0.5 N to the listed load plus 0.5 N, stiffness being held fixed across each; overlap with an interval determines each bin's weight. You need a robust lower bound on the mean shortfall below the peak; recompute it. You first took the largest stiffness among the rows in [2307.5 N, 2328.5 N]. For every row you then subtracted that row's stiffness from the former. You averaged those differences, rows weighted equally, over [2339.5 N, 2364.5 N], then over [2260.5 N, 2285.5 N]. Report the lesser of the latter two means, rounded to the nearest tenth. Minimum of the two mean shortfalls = 5.5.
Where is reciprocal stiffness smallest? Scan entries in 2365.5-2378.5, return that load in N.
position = 2376 N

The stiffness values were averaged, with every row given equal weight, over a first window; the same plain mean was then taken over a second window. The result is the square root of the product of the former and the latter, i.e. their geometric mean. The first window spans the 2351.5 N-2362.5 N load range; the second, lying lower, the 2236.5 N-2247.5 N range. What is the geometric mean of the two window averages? 13.6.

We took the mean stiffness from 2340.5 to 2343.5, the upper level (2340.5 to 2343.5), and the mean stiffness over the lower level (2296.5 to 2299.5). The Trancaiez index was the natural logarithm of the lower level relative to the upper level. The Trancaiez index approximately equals 0.19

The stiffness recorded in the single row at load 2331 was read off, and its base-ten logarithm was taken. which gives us 1.15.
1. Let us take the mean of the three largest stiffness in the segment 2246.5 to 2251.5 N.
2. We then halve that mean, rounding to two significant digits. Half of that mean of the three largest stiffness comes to 7.1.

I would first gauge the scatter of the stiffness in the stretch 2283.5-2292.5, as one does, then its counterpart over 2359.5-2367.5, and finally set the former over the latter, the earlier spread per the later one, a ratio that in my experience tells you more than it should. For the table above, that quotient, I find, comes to 1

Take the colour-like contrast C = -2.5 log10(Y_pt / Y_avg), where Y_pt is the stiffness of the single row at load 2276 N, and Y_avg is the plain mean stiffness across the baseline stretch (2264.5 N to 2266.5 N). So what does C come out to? -0.17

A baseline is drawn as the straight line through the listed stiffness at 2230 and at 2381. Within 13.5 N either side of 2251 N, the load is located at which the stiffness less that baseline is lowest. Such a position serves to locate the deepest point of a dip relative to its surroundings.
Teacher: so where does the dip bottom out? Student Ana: 2264 N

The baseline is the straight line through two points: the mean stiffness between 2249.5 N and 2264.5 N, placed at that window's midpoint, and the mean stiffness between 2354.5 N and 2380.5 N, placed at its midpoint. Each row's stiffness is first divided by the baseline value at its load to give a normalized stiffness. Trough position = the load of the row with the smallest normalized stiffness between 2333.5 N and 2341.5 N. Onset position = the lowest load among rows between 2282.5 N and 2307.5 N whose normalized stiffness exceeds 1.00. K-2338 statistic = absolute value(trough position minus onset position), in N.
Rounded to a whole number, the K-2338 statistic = 58 N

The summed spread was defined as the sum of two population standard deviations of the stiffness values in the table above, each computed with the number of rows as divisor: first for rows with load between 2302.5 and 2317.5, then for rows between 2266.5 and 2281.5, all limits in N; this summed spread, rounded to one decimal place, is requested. 2.0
